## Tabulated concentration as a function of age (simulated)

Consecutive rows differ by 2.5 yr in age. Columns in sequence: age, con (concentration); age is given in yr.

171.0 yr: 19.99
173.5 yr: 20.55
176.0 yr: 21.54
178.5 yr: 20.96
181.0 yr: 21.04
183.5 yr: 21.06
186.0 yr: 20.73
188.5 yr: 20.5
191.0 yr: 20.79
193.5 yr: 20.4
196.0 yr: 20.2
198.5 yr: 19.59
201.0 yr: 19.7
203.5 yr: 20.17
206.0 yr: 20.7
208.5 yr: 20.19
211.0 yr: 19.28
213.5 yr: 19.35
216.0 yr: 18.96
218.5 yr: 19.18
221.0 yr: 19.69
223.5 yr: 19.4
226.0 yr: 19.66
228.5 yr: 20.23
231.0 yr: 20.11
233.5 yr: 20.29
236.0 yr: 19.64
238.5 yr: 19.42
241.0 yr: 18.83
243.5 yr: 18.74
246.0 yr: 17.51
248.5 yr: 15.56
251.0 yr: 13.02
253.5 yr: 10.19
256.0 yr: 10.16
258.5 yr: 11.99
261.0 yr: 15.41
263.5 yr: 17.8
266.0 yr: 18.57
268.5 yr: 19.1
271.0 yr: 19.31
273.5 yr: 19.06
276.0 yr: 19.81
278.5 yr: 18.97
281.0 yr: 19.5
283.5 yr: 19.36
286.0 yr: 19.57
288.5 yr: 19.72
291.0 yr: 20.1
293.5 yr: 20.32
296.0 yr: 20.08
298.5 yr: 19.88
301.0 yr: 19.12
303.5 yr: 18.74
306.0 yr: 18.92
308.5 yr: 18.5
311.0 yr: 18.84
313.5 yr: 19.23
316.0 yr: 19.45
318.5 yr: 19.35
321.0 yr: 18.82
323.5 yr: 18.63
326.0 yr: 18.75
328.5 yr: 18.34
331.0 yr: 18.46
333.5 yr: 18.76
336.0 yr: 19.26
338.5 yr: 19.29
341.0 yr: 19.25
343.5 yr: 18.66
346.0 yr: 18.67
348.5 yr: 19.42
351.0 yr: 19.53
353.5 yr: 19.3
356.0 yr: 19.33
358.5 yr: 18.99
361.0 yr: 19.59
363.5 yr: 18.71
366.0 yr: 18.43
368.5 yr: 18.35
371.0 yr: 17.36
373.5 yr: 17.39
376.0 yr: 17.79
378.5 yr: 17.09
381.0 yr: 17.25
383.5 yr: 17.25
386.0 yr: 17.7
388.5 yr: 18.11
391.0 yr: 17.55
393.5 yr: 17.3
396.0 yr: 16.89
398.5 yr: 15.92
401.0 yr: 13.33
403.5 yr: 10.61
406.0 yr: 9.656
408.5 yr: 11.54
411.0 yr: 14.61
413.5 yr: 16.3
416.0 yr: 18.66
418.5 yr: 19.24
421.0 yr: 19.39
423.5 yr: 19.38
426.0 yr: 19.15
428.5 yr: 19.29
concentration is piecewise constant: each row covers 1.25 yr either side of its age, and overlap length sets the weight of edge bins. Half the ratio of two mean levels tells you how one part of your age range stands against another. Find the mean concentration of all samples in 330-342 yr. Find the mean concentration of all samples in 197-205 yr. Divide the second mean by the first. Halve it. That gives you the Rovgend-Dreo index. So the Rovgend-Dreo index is 0.52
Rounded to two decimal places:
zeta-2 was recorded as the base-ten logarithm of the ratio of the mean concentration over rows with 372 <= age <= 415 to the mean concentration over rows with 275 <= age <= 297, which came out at -0.10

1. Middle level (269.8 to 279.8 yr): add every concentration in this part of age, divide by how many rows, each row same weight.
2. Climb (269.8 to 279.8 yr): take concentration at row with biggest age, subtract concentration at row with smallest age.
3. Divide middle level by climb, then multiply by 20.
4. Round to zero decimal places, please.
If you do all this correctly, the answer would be -1135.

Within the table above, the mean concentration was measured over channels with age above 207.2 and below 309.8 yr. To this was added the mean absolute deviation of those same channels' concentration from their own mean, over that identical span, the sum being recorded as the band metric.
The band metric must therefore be 20.1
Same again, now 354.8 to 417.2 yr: 18.6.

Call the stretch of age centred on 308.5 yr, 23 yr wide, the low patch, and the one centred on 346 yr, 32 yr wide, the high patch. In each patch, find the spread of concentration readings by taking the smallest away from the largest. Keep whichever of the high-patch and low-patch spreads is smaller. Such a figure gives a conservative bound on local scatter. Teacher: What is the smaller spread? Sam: 1.13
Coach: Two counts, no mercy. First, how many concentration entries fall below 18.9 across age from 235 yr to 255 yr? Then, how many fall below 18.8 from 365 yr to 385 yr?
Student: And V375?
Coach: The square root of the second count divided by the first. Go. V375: 1.2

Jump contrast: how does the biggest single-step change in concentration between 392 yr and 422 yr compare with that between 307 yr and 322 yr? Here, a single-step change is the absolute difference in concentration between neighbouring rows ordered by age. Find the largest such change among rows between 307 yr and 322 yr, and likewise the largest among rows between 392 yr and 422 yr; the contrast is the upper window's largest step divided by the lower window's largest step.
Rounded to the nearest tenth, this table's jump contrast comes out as 5.8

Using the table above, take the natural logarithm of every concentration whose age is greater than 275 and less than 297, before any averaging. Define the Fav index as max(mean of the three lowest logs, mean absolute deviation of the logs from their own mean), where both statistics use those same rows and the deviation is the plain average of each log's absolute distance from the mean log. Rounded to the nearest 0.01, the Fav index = 2.96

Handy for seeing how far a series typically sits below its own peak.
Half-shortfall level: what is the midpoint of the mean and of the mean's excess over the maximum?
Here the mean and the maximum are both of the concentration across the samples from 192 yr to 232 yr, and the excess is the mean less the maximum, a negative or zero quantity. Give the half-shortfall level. 9.5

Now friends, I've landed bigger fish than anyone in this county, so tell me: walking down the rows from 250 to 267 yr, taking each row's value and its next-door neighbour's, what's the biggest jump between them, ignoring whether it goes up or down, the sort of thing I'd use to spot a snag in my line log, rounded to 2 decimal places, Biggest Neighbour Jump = 3.42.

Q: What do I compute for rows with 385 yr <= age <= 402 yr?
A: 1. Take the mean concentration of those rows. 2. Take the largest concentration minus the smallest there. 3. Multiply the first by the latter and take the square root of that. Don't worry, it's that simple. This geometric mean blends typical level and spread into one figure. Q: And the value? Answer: 8.9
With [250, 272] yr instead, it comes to 11.7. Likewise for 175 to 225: 7.2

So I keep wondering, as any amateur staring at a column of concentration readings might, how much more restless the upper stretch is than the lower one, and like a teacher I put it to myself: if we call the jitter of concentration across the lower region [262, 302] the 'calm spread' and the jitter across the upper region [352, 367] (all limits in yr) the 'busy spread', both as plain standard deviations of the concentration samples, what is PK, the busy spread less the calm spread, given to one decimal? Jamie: -0.2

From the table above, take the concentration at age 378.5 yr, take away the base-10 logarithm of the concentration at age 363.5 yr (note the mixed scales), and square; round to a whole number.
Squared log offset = 250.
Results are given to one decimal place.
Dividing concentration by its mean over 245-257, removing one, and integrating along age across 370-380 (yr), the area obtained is 3.1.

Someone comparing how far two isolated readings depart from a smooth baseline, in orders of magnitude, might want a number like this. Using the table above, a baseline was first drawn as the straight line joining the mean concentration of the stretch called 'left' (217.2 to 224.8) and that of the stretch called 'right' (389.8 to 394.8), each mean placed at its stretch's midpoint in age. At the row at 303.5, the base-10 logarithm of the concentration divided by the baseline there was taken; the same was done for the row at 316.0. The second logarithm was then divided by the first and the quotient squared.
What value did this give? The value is 16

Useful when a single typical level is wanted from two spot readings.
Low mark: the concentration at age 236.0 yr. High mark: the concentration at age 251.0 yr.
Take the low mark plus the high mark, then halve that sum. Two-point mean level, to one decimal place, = 16.3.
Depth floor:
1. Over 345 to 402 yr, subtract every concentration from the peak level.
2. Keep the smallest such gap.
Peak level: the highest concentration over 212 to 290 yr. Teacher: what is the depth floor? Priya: 0.7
